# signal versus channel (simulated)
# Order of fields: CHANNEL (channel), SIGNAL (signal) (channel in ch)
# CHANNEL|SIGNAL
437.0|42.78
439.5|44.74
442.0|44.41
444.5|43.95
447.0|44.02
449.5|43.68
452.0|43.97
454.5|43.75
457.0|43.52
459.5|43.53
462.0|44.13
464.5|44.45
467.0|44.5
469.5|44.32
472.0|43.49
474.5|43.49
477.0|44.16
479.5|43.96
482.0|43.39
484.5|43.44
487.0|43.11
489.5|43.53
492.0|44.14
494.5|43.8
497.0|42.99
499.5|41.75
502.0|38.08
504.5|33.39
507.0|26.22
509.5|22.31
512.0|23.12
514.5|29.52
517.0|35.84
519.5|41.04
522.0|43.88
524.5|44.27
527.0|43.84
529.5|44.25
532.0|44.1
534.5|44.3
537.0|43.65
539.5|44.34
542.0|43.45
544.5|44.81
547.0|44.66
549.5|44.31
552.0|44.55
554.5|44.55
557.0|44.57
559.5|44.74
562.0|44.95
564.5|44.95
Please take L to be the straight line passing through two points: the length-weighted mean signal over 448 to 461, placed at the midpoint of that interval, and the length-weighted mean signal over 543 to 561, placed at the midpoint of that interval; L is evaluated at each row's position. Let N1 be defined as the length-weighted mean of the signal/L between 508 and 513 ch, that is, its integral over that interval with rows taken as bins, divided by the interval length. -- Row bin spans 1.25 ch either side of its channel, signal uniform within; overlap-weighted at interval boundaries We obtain 0.52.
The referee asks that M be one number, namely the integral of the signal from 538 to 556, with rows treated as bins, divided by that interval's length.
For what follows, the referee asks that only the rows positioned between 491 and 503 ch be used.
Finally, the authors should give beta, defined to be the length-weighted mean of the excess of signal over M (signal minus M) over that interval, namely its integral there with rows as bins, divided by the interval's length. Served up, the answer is -2.2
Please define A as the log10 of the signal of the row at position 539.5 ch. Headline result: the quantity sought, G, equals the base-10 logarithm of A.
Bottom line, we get 0.217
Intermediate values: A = 1.65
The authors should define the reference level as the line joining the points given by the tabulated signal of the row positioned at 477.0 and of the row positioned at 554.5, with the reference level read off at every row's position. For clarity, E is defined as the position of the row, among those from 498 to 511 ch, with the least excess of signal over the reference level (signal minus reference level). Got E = 509.5 ch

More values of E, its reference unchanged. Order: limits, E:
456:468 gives 459.5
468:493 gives 487.0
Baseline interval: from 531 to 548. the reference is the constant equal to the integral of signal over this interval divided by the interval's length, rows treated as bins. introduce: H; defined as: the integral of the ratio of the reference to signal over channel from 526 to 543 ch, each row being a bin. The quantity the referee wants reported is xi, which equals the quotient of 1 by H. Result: 0.059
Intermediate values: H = 17.1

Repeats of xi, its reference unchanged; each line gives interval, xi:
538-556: 0.056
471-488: 0.058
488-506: 0.051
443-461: 0.055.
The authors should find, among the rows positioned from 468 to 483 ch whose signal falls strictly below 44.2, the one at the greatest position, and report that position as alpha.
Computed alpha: 482.0 ch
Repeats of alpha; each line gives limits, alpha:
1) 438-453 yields 452.0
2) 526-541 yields 537.0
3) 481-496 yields 494.5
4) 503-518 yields 517.0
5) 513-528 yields 527.0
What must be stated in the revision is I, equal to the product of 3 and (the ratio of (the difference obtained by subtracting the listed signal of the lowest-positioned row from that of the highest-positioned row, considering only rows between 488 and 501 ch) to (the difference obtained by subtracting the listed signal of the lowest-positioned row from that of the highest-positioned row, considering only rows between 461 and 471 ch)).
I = -28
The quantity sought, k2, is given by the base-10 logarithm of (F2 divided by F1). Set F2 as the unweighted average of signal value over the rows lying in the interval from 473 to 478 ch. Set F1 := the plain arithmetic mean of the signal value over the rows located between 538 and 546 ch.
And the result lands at -0.004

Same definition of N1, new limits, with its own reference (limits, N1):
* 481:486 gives 0.99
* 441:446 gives 1.01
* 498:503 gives 0.91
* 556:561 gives 1.00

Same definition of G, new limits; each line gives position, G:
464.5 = 0.217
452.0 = 0.216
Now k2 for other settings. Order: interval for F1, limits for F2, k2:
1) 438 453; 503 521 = -0.165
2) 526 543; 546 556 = 0.005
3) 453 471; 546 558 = 0.005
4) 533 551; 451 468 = -0.002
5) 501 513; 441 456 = 0.186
